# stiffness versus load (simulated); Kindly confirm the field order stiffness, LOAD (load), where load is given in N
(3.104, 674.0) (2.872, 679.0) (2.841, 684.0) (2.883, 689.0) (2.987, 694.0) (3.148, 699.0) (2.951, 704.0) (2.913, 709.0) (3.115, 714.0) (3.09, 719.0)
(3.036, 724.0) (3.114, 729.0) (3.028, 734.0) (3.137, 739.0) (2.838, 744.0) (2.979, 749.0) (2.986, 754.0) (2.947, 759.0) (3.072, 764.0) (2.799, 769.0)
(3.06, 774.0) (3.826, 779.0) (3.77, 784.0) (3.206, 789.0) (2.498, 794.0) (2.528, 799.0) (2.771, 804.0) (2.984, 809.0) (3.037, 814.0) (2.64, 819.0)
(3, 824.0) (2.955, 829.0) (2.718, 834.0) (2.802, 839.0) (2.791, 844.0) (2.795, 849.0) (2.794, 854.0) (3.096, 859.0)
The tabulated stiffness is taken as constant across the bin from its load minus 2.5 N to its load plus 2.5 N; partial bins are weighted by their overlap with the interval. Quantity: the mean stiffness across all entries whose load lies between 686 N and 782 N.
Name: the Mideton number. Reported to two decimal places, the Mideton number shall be 3.05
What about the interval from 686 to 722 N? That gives 3.01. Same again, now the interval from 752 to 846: 2.97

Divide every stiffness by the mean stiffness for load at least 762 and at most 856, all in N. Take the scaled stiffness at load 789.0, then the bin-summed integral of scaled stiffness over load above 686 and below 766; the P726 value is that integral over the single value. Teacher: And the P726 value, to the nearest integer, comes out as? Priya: 75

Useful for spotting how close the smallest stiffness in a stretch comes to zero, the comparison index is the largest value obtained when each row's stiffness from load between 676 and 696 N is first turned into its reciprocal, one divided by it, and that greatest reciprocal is 0.35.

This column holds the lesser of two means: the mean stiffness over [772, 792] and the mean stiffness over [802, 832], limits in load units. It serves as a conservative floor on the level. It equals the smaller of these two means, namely 2.90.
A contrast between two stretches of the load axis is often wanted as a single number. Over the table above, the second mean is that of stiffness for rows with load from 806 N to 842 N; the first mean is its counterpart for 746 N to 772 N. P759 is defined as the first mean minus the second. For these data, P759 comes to 0.08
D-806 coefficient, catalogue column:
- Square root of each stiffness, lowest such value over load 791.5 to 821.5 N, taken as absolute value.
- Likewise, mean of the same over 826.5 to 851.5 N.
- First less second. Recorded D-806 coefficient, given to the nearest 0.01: -0.10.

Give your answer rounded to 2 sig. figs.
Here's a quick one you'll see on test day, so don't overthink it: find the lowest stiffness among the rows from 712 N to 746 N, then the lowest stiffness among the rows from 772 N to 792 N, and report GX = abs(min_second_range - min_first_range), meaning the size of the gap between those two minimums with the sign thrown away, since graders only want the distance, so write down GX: 0.22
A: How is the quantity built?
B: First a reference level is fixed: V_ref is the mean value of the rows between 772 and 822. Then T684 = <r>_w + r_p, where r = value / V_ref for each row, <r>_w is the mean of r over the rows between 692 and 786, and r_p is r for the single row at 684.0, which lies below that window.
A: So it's 1.96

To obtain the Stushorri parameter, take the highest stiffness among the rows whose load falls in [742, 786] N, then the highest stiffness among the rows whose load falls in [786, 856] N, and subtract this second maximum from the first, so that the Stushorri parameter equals 0.6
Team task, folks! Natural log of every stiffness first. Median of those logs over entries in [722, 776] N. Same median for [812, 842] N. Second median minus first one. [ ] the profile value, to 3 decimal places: -0.051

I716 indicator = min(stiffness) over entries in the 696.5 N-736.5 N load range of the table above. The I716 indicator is 2.913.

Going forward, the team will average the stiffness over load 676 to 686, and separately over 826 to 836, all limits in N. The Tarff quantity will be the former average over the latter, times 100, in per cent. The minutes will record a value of 101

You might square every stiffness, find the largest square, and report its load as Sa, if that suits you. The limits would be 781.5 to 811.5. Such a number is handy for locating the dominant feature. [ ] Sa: 784.0 N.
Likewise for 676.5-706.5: 699.0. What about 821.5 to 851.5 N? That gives 824.0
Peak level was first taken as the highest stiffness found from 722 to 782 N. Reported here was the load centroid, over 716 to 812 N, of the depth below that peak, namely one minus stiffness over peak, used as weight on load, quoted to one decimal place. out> 765.2 N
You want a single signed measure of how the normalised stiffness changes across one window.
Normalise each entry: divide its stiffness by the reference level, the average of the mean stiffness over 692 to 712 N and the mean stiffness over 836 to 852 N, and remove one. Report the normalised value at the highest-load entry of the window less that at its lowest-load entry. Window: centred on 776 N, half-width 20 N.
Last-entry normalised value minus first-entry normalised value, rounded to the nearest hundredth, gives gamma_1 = -0.15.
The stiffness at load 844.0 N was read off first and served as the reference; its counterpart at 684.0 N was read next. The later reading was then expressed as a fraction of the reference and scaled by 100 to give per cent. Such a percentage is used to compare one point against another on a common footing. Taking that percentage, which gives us 102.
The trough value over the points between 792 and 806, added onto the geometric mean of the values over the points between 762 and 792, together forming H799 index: 5.77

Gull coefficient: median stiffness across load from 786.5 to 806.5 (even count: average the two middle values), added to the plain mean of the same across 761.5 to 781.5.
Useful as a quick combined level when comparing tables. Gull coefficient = 5.84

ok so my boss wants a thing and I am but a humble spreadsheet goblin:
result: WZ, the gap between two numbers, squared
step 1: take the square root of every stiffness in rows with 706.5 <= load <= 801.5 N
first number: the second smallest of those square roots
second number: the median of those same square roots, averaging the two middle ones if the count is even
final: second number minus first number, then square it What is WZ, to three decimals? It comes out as 0.023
